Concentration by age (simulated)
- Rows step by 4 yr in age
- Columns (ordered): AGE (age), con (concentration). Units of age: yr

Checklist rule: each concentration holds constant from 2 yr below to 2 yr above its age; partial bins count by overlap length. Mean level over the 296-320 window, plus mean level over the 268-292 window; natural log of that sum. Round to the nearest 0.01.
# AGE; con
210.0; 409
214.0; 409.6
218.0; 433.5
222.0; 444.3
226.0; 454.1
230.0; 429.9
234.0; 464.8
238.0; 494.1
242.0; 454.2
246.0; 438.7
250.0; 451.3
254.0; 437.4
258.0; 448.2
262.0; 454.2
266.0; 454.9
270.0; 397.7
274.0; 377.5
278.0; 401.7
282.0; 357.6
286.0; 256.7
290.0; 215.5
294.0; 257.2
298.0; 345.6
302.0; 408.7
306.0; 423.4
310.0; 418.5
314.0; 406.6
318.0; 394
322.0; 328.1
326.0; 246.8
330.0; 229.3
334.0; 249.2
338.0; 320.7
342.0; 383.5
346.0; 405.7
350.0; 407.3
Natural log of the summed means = 6.60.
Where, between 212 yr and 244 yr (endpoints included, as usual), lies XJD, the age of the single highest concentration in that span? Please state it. 238.0 yr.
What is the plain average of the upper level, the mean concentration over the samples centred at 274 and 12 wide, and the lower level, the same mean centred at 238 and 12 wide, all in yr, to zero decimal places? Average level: 432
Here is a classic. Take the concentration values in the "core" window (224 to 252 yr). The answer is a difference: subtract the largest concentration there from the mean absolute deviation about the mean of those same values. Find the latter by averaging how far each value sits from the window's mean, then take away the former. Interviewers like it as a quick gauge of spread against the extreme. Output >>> -480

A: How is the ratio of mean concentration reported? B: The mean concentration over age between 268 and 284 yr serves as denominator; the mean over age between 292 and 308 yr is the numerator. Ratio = 0.94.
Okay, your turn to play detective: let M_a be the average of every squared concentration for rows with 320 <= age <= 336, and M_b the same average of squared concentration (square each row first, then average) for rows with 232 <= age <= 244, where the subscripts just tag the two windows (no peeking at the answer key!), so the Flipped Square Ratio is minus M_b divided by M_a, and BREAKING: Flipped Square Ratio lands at -3.1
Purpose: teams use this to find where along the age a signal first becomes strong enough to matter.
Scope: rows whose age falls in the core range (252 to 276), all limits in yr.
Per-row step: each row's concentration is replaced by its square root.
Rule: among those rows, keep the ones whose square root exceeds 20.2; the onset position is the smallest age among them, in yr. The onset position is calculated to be 254.0 yr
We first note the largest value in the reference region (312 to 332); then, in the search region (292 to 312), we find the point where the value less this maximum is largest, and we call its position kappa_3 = 306.0 yr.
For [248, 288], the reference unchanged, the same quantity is 266.0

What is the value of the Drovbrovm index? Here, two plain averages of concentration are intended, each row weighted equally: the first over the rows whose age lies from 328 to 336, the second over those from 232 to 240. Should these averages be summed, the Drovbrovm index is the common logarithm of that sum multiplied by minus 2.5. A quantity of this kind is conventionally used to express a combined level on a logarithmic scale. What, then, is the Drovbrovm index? -7.14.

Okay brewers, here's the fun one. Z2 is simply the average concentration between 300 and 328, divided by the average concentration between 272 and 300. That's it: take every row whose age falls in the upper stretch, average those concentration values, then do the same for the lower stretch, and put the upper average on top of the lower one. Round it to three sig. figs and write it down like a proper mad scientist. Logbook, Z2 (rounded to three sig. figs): 1.19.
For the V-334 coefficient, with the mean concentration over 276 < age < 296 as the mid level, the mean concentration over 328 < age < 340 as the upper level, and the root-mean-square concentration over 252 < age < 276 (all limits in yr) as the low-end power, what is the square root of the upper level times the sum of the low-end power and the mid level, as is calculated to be 440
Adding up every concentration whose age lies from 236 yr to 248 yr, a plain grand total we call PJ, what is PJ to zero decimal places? 1387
